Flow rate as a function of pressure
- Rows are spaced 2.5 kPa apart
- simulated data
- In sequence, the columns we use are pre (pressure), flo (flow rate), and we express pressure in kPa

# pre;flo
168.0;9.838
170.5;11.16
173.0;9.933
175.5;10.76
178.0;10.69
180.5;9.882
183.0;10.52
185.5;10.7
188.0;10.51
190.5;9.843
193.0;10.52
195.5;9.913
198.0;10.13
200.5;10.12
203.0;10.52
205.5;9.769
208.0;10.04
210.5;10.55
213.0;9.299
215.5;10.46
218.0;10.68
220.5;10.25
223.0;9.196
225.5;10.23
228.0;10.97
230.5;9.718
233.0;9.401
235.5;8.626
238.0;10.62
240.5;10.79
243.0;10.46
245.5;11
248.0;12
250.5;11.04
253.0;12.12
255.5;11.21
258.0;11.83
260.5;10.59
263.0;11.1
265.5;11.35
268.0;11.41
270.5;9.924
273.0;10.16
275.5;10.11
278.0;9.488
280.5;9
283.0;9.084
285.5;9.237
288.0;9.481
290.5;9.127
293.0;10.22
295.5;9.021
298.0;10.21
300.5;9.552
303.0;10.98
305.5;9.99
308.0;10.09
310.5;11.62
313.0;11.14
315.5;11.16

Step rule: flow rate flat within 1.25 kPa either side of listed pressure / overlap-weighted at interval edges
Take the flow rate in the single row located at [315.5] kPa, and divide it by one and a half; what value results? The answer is 7.4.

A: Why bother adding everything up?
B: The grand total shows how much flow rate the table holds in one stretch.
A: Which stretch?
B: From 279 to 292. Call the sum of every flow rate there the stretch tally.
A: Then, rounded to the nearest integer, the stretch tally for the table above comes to 46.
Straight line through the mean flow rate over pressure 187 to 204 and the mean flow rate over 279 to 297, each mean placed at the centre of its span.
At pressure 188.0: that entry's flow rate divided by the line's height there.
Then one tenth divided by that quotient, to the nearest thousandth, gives 0.098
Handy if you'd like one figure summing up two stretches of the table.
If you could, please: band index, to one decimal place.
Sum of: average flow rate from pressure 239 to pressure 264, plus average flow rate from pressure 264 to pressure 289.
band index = 21.1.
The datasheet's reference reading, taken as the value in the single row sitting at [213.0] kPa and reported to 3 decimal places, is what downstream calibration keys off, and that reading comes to 9.299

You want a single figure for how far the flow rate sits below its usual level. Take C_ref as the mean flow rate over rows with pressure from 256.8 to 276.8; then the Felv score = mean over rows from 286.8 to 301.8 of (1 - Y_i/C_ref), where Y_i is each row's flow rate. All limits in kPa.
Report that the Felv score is 0.11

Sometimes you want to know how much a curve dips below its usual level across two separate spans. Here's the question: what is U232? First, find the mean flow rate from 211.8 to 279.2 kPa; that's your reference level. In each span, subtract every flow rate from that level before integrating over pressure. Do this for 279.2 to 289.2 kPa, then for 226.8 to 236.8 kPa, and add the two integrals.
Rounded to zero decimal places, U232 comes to 22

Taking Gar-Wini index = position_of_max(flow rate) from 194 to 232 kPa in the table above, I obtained 228.0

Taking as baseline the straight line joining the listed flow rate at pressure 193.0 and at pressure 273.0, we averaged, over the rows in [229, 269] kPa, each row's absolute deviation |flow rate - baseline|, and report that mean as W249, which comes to 1.0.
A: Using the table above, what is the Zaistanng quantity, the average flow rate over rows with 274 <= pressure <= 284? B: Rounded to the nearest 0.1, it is 9.4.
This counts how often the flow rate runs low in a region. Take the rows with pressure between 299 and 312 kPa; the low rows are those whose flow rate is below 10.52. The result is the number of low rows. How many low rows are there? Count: 3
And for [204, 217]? 4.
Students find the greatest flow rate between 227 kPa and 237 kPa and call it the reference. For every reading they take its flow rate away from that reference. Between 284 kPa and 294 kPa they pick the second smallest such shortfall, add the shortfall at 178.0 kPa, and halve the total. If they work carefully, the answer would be 0.88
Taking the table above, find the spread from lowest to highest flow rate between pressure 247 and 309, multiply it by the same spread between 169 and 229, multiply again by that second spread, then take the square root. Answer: 3.5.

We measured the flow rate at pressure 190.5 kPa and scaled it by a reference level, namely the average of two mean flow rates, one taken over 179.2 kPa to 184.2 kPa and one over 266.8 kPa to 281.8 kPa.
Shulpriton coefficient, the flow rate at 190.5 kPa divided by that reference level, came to 0.97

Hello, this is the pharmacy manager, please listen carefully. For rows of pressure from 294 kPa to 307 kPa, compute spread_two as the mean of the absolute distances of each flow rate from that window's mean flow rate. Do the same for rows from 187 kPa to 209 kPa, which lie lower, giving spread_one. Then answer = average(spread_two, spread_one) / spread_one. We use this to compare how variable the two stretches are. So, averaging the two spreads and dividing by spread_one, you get 1.59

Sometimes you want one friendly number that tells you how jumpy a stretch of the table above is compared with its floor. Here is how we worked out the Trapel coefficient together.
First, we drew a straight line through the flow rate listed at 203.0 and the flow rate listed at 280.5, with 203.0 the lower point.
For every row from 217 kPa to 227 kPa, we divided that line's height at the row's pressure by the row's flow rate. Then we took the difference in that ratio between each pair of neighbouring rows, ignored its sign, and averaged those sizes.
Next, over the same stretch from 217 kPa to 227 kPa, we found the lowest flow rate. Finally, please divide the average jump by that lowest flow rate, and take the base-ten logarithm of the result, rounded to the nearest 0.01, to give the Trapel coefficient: -2.03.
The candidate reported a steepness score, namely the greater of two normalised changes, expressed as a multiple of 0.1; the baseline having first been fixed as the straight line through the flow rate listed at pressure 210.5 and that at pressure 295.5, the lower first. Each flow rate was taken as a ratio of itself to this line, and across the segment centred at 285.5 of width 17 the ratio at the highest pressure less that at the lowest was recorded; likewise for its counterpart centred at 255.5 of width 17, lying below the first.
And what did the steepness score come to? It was 1.11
